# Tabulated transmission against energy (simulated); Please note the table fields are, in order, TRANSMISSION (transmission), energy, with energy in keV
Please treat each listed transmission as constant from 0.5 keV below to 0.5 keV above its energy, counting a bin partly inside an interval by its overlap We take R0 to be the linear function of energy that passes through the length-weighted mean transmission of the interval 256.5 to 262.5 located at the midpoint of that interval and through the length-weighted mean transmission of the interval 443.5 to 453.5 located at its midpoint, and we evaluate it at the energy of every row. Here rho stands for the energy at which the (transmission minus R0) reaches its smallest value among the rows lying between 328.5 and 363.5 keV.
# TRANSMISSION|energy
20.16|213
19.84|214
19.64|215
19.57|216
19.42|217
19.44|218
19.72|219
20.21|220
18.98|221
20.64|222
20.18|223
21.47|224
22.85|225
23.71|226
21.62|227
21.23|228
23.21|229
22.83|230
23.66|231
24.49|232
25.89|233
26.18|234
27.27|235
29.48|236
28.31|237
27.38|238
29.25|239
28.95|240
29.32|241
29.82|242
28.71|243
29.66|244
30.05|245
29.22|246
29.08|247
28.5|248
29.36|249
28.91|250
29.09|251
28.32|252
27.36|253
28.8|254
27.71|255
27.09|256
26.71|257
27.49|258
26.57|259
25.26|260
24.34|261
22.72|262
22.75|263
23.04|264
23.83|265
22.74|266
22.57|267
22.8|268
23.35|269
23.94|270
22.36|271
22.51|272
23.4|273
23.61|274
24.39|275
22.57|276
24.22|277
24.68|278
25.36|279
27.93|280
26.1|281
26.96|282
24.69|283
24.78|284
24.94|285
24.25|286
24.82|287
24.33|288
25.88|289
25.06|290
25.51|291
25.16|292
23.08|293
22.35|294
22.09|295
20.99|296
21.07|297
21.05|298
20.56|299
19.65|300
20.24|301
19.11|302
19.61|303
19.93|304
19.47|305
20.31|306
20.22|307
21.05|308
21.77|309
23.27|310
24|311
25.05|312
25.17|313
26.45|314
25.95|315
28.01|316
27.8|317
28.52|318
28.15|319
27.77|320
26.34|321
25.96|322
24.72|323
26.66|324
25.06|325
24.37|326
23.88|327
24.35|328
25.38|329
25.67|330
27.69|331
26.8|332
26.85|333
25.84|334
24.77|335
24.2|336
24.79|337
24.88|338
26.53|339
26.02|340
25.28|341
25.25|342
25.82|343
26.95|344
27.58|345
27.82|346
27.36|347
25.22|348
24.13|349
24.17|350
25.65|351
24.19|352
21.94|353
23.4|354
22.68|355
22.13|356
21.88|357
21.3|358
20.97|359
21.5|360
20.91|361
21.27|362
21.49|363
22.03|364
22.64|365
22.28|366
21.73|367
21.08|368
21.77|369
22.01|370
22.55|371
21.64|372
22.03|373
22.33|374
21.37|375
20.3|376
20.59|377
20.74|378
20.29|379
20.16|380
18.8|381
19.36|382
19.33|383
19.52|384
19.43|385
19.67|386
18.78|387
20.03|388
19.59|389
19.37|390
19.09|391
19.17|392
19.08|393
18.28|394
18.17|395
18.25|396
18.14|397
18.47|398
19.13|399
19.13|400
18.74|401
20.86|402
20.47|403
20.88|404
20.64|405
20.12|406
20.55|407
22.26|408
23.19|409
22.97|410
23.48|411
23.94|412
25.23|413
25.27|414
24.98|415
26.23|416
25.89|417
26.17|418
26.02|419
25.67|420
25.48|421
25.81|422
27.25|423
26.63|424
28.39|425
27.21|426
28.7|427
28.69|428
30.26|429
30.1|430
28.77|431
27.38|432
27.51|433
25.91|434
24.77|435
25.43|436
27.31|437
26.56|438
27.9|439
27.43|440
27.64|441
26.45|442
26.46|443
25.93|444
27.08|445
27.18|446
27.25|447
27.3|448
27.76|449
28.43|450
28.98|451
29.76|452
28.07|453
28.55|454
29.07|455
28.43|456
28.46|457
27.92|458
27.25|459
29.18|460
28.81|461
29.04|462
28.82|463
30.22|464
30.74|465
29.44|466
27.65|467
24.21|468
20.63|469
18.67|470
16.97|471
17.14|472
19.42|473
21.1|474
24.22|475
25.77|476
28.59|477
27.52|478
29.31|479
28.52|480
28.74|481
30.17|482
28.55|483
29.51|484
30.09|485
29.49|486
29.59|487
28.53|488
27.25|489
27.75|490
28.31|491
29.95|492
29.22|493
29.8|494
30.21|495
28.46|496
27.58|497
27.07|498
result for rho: 361 keV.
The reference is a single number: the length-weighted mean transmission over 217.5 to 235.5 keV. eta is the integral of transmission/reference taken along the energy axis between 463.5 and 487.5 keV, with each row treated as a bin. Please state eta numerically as 27.9 keV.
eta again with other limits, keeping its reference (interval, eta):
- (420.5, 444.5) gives 29.2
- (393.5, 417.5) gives 23.0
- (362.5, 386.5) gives 22.4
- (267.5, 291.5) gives 26.2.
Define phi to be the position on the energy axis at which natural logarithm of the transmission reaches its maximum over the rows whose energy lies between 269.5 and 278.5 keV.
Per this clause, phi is 278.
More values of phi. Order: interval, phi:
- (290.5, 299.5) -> 291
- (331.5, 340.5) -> 333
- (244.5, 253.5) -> 245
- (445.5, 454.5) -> 452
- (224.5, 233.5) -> 233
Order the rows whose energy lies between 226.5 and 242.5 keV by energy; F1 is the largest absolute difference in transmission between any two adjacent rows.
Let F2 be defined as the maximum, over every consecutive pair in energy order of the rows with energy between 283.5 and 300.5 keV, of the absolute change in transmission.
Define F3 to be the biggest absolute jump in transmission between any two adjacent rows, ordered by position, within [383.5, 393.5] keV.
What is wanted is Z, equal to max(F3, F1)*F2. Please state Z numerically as 4.6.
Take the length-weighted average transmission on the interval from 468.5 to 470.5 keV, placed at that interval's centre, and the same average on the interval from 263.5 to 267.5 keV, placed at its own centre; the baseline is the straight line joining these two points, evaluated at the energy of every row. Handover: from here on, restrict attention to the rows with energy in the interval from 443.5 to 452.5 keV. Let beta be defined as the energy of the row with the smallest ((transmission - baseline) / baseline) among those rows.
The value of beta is 444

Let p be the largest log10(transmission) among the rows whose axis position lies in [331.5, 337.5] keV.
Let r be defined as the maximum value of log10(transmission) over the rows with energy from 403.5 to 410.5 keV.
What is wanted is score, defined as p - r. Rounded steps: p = 1.43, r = 1.37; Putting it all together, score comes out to 0.06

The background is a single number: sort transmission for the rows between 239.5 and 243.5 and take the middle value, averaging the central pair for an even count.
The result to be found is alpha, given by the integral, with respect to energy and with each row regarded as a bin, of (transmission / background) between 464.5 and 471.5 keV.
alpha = 5.78 keV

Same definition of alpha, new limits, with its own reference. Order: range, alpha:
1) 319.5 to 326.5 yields 6.21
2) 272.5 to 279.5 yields 5.77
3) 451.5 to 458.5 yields 6.87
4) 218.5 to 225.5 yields 4.94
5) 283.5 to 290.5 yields 5.97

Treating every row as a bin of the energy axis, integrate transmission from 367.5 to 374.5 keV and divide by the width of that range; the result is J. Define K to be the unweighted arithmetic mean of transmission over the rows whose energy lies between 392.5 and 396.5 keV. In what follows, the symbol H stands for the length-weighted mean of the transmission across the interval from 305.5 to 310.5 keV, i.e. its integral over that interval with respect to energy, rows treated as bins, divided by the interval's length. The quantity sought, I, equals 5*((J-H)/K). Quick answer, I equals 0.2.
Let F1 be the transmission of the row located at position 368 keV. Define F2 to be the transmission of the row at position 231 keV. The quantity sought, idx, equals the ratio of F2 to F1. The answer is 1.1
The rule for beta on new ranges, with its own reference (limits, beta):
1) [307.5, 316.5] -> 308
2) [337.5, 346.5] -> 338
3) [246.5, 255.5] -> 253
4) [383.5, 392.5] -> 387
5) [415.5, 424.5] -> 421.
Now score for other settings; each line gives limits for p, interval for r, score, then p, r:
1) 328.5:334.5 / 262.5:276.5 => 0.06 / 1.44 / 1.39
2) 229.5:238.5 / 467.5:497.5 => -0.01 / 1.47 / 1.48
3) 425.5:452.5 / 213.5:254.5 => 0.00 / 1.48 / 1.48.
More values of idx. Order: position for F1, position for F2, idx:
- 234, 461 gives 1.1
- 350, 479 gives 1.2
